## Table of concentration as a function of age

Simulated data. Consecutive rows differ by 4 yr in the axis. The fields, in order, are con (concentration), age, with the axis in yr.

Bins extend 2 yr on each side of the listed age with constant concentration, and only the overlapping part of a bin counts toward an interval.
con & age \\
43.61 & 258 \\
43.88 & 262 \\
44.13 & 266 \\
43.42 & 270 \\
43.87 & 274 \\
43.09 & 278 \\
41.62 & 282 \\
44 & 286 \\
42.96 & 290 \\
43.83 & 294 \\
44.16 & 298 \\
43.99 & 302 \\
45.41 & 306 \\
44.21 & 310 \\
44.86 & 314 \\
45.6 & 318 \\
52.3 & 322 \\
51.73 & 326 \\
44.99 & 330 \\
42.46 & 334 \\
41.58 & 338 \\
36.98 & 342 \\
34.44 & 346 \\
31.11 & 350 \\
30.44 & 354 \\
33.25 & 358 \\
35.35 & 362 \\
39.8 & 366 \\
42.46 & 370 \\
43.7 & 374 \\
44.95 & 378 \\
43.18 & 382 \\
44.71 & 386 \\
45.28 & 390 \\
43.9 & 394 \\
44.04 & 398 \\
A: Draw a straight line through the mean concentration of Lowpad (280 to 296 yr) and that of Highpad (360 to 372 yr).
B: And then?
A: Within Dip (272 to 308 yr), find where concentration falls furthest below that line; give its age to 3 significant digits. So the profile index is 282 yr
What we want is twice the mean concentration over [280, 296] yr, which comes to 86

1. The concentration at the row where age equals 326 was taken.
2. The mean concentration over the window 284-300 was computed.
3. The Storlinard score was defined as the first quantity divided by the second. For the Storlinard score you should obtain 1.18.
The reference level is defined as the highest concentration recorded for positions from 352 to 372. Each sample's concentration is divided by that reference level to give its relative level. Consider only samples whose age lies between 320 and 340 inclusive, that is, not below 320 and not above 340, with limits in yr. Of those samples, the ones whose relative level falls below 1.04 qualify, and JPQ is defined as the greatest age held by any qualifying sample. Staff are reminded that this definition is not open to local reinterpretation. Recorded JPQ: 338 yr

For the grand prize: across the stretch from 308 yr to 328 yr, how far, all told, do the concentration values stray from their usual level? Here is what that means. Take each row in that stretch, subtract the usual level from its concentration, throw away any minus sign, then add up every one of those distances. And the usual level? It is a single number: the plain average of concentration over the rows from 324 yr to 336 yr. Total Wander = 16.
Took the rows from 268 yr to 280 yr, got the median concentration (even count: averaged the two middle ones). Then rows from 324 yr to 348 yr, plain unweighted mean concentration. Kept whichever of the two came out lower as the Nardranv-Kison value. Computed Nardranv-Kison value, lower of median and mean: 42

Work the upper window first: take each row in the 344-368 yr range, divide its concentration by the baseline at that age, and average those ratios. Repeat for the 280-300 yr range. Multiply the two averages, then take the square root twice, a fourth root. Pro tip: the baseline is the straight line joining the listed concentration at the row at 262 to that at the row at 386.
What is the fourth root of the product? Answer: 0.93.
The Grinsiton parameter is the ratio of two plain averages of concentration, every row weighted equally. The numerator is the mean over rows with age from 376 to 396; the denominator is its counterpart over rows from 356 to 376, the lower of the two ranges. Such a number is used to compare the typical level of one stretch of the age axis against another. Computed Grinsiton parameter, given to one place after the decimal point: 1.1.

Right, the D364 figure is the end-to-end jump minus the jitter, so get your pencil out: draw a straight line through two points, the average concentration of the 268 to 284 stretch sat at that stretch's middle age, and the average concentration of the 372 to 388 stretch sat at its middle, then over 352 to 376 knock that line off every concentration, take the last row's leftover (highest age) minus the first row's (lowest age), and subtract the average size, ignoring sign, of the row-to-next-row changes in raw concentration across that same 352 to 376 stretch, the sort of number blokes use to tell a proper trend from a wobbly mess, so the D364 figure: 10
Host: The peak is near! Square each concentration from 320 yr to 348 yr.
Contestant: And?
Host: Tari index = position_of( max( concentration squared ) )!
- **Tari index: 322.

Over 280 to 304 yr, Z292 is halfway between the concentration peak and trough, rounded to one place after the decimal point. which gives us 42.9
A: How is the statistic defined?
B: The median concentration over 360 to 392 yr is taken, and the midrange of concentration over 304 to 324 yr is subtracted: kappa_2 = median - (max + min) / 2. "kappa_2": -4.8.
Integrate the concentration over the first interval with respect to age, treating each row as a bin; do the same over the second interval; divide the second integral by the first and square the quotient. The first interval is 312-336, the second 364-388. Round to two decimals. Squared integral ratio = 0.84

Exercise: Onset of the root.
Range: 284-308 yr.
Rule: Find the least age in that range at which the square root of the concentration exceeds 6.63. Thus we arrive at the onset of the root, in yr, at 286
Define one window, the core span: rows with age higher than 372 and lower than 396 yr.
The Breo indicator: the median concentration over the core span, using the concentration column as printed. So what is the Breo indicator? 44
